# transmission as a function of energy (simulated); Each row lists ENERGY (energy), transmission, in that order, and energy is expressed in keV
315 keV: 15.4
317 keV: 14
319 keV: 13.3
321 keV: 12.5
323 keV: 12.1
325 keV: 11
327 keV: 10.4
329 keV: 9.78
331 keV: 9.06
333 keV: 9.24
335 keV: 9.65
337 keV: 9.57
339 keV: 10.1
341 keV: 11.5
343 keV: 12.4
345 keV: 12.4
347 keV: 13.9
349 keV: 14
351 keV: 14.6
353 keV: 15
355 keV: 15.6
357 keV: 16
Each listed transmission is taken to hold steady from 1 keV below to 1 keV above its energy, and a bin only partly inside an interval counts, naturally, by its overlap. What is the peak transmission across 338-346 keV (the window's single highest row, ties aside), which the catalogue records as 12.4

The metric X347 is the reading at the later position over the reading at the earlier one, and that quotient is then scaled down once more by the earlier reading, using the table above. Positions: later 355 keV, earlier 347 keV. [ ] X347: 0.081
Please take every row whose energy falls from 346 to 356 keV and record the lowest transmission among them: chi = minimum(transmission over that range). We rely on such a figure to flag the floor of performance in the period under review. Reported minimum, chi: 13.9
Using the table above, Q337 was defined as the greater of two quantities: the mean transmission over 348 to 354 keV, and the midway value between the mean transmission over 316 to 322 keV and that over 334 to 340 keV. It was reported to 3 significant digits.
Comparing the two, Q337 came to 14.5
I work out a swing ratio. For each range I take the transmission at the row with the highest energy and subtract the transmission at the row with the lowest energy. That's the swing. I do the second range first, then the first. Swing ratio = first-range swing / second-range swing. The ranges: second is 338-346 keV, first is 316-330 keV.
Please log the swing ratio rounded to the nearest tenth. -1.8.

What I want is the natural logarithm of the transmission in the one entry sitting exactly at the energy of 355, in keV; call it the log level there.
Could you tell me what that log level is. 2.7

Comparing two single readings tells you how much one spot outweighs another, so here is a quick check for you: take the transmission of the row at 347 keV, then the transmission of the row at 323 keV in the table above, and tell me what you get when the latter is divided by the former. 0.87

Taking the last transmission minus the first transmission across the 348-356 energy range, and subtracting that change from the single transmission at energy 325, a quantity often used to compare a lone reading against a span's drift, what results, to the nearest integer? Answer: 9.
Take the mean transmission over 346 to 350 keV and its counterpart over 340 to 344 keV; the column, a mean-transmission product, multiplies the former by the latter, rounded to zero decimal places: 167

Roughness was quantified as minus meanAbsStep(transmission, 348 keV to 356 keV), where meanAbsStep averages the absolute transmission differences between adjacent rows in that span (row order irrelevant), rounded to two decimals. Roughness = -0.53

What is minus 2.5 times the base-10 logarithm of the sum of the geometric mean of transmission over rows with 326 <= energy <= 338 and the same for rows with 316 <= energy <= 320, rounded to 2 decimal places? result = -3.42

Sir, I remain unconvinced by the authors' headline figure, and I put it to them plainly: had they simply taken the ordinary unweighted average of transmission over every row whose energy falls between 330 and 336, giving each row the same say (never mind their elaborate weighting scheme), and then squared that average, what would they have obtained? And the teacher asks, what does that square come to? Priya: 87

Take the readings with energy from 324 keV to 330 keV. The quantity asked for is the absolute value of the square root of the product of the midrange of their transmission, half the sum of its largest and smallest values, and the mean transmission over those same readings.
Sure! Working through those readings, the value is 10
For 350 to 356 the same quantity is 15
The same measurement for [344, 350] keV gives 13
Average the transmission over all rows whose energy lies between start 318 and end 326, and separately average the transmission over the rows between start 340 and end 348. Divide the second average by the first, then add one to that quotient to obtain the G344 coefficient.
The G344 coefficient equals 2.03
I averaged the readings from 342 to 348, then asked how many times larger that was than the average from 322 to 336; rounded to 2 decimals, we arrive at 1.27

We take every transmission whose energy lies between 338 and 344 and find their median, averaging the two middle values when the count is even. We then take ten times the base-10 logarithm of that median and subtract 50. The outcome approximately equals -39.4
